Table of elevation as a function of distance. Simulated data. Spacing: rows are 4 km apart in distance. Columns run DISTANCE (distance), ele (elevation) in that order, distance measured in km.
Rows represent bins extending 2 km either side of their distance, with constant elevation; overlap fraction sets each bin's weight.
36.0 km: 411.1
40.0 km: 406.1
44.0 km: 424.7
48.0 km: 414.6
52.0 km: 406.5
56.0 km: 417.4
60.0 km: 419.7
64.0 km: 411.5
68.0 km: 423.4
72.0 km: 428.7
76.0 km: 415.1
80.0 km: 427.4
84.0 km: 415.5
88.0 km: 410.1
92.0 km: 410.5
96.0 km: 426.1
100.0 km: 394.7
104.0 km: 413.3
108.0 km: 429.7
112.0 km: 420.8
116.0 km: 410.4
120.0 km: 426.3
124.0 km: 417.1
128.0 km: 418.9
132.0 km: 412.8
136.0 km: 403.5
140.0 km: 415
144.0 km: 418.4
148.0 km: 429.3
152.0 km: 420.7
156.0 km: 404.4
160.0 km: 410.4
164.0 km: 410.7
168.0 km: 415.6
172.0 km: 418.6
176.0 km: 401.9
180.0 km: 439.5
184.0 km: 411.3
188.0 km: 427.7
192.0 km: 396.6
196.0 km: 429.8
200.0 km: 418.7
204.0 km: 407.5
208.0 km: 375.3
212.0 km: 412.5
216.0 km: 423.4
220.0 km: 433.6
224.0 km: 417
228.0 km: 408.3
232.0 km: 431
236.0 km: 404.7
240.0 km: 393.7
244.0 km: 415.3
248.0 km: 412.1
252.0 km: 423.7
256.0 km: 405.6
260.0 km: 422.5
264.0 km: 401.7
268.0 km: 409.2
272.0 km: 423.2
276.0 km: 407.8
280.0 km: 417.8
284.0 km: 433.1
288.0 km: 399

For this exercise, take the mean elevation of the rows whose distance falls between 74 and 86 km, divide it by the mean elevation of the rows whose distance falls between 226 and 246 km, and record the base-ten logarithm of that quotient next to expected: 0.009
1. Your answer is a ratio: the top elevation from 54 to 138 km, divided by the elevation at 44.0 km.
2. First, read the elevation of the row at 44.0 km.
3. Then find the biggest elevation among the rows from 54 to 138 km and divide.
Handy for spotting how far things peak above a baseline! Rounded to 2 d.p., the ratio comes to 1.01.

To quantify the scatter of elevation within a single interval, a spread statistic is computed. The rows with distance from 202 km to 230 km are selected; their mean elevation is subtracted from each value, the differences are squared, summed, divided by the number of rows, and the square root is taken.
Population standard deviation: 16.9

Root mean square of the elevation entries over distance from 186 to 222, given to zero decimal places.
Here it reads 414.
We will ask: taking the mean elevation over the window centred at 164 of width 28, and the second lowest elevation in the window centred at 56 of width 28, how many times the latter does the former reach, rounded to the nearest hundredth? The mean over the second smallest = 1.00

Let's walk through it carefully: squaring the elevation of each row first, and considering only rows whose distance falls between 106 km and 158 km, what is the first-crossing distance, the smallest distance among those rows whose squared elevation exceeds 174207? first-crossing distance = 108.0 km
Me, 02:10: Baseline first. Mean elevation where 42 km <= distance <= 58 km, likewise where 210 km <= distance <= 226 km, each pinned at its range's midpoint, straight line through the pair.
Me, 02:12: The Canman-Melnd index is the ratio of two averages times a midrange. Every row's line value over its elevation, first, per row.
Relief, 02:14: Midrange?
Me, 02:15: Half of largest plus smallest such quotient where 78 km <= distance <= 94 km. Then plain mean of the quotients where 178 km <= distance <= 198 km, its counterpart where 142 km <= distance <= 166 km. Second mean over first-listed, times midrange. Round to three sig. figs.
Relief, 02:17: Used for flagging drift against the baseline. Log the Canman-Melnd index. 1.01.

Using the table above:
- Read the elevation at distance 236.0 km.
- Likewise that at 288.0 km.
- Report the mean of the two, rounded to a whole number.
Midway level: 402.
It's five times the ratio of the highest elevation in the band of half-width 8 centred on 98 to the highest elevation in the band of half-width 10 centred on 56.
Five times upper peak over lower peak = 5.08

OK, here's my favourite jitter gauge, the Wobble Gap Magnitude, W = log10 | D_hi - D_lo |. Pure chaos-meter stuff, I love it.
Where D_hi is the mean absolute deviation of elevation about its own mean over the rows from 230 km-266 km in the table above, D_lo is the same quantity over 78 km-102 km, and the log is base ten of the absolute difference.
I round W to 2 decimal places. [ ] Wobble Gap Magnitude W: -0.15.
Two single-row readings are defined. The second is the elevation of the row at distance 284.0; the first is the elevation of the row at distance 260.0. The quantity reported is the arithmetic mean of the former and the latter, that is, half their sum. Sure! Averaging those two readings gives 428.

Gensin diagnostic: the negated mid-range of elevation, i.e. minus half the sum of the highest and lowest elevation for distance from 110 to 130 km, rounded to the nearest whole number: -418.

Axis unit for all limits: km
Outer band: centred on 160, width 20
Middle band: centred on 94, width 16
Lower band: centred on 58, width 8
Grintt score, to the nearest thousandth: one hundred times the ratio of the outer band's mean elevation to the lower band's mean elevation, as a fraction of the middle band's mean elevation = 0.240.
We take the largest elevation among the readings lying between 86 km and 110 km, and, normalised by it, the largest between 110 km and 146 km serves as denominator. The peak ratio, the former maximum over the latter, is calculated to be 1.01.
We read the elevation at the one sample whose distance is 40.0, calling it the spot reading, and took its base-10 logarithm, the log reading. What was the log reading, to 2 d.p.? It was 2.61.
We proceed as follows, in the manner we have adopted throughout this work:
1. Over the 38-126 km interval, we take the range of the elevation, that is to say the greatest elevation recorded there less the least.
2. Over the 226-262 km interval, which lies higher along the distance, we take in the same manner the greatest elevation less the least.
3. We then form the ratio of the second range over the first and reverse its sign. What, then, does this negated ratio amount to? -1.1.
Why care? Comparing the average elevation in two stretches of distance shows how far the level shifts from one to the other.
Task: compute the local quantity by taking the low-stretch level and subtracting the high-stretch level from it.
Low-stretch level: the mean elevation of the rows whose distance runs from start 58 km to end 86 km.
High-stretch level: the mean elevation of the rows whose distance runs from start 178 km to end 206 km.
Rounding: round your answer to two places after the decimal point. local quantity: 1.46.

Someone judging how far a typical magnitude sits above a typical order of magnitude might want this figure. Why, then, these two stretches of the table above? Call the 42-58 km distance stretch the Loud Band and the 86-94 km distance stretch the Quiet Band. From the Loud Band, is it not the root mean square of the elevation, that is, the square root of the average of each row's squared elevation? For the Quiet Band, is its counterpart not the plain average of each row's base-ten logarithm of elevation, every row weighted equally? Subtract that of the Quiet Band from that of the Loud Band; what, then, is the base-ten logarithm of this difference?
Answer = 2.62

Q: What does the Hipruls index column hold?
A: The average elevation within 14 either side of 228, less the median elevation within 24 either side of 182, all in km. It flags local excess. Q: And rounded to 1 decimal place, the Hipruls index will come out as 2.5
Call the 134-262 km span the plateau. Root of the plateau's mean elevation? 20.4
